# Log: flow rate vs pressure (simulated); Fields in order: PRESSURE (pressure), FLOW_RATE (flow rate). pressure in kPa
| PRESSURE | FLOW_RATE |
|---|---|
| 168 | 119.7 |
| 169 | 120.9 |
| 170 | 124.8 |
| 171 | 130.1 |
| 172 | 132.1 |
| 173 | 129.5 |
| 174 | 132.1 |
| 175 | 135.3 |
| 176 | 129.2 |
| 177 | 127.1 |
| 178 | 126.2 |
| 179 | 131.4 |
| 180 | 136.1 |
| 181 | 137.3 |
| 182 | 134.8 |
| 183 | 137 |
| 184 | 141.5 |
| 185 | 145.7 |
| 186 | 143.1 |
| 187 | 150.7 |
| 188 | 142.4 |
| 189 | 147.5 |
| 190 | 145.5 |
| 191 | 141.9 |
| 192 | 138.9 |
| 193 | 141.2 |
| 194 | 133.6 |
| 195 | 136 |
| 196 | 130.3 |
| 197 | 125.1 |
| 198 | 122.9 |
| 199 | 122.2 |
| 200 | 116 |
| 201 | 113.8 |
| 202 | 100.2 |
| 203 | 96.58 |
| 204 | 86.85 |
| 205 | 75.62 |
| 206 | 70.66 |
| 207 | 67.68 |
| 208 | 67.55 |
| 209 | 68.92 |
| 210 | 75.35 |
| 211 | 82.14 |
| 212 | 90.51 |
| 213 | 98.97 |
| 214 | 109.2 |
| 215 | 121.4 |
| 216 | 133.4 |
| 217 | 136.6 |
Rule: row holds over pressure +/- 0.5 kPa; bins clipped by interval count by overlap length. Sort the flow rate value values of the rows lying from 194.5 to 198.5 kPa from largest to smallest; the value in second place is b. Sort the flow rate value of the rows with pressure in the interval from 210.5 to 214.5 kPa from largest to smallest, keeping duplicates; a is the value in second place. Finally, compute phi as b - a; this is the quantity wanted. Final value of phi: 31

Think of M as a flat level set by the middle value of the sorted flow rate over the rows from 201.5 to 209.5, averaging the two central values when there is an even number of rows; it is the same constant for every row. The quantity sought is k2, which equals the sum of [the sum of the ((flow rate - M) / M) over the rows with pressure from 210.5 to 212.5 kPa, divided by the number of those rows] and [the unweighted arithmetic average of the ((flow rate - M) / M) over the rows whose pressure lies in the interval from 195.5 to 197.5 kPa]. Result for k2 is 0.9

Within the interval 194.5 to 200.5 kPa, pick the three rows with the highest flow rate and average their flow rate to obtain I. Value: 130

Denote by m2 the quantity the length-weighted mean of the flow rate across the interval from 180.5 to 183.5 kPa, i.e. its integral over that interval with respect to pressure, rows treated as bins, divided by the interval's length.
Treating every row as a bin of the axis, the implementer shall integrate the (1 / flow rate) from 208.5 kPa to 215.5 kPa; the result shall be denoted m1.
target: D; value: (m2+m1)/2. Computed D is 68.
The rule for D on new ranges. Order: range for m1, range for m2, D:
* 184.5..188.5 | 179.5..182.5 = 68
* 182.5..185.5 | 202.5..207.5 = 40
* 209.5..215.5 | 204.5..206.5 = 37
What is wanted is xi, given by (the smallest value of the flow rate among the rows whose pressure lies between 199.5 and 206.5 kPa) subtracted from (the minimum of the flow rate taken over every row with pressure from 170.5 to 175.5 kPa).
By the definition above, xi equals 59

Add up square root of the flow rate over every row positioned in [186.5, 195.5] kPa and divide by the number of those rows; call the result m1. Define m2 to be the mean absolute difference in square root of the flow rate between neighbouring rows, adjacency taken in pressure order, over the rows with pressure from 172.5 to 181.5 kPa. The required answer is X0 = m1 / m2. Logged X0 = 84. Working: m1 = 11.91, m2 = 0.14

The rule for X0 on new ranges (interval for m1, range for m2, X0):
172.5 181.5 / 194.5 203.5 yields 50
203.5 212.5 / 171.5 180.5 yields 58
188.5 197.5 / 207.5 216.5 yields 28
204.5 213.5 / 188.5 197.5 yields 52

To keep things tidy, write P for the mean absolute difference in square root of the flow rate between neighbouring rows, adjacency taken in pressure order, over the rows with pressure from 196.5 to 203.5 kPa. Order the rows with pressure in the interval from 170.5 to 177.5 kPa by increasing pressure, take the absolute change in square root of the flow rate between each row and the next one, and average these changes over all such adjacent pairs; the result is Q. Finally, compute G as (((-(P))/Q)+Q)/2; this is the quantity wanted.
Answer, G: -0.77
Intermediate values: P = 0.23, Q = 0.14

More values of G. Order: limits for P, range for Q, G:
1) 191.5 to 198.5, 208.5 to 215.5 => 0.02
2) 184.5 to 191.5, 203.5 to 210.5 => -0.26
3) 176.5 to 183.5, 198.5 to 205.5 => 0.04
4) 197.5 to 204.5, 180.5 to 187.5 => -0.81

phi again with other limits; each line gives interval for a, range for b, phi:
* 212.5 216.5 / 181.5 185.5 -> 20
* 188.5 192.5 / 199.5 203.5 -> -32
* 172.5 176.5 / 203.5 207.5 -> -56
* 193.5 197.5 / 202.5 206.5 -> -47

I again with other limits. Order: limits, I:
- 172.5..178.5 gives 132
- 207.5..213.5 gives 91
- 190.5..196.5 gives 141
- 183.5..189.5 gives 148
